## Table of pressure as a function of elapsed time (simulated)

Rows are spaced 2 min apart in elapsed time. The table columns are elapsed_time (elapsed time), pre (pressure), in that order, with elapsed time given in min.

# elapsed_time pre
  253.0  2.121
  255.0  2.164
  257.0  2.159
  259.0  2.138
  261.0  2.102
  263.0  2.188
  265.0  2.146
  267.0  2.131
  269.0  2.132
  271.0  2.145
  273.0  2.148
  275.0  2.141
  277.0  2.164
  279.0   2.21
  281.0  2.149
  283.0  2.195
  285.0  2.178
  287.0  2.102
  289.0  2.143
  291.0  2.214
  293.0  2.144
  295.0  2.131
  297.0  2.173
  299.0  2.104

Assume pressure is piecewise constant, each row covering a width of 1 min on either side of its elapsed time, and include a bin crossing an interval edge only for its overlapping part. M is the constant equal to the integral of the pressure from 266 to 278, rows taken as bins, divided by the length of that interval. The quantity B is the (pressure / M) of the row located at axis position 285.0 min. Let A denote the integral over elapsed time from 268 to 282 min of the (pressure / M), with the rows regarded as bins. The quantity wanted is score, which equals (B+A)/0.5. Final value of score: 30.2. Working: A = 14.1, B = 1.02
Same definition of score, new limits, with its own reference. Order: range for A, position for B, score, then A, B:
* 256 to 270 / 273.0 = 30.0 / 14.0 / 1.00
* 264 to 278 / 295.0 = 30.0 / 14.0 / 0.99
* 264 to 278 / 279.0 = 30.1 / 14.0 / 1.03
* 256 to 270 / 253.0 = 30.0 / 14.0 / 0.99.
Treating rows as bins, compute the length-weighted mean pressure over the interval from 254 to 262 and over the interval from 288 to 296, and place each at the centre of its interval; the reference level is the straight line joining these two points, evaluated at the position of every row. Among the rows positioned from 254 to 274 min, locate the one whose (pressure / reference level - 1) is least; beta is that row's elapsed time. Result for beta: 261.0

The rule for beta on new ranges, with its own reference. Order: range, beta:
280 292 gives 287.0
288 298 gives 295.0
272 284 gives 275.0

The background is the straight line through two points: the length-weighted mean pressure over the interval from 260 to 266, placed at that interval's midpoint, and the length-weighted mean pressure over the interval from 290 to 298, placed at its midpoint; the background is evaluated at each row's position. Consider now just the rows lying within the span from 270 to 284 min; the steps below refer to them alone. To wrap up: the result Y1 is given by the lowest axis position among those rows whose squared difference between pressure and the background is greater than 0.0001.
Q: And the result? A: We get 275.0 min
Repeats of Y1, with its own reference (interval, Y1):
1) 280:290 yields 283.0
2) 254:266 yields 255.0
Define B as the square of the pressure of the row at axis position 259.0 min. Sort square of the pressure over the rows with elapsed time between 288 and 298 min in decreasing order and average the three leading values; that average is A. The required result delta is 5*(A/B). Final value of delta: 5.18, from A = 4.74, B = 4.57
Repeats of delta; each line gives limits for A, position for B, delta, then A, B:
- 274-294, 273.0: 5.28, 4.87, 4.61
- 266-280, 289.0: 5.15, 4.73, 4.59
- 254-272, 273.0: 5.10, 4.71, 4.61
